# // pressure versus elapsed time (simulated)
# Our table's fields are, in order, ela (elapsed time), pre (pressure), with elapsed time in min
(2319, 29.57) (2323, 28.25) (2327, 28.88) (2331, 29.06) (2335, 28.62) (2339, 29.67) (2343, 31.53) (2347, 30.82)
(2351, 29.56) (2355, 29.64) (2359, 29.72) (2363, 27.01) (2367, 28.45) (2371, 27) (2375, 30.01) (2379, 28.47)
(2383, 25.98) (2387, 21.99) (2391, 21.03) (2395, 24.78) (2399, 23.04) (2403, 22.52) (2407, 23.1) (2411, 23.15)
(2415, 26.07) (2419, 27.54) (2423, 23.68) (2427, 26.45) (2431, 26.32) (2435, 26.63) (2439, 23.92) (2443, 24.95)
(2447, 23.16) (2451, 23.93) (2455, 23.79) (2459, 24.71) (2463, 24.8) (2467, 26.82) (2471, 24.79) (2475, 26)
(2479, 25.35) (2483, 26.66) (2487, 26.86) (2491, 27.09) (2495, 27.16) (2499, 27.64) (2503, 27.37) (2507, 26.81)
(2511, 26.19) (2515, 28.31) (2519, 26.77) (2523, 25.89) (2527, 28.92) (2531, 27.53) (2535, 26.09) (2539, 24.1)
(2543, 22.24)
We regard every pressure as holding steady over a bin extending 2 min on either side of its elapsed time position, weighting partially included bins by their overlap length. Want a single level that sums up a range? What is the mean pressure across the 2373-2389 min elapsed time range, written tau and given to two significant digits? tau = 27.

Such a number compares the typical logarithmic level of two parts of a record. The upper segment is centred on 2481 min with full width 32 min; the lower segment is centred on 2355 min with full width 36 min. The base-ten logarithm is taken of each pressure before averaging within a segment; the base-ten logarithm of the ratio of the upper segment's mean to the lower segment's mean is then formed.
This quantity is -0.014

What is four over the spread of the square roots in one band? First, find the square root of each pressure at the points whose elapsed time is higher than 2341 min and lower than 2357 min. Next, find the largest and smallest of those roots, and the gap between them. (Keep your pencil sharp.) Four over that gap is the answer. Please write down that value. 22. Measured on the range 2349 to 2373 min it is 16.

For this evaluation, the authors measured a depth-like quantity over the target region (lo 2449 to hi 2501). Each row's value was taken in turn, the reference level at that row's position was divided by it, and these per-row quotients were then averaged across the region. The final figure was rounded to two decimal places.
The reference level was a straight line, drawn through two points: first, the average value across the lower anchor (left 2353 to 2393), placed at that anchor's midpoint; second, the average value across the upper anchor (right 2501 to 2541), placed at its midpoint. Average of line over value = 1.04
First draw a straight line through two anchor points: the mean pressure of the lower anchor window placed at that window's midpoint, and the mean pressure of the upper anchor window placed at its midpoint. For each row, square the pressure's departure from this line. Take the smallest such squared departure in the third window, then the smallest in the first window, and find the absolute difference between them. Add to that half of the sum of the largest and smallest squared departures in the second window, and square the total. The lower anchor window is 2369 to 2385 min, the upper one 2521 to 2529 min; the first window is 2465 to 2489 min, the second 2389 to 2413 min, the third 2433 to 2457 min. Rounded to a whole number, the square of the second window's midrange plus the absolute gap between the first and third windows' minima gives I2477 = 802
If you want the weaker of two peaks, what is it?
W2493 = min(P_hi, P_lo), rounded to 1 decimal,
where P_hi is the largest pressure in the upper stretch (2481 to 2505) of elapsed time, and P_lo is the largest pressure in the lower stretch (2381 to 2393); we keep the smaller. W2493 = 26.0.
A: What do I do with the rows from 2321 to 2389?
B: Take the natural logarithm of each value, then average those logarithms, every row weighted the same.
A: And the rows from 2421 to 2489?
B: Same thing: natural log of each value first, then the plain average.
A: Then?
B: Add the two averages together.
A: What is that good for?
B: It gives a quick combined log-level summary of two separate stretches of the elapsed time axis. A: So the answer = 6.57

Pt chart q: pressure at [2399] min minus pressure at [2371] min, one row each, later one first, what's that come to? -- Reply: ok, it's -4.0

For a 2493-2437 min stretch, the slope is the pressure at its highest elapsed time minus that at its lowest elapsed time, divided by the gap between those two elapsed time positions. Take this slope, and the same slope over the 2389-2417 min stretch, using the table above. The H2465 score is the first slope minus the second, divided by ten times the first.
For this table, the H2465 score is -0.24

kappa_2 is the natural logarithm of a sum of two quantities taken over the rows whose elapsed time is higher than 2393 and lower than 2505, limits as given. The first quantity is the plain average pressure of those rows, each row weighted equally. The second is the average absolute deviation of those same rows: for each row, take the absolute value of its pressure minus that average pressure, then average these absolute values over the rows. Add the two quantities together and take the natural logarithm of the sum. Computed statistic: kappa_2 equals 3.29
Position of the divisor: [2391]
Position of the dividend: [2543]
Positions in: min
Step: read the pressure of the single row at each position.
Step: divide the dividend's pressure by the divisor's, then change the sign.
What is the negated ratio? -1.06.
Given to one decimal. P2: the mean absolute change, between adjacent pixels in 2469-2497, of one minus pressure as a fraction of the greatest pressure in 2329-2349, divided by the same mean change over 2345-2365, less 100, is -99.4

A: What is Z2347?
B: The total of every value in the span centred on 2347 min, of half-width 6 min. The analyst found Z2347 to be 92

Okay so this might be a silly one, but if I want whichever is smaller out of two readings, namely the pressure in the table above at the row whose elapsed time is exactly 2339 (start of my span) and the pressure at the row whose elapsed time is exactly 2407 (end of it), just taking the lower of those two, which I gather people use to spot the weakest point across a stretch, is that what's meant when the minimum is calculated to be 23.1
